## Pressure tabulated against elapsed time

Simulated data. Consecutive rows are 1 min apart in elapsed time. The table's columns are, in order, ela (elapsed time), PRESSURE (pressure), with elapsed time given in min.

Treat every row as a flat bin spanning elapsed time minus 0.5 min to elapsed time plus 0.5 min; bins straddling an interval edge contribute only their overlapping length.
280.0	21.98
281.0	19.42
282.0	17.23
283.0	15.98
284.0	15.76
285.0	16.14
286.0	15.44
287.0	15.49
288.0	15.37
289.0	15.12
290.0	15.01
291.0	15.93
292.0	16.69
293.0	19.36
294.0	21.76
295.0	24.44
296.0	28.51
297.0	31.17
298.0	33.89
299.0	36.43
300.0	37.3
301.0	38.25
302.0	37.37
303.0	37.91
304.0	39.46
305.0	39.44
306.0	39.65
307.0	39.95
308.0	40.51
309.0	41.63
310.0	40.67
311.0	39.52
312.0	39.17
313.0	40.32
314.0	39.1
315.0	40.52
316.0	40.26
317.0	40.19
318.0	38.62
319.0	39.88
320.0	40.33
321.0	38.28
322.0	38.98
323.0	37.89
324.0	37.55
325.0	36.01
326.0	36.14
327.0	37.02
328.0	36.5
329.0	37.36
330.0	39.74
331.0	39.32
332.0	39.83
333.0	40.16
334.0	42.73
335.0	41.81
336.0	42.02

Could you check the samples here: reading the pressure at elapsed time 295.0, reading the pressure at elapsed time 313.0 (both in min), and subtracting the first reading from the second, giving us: 16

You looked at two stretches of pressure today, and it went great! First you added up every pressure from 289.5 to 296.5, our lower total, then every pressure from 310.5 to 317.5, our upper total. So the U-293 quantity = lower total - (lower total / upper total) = 141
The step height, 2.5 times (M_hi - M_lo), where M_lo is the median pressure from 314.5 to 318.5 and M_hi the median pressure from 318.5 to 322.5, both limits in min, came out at -2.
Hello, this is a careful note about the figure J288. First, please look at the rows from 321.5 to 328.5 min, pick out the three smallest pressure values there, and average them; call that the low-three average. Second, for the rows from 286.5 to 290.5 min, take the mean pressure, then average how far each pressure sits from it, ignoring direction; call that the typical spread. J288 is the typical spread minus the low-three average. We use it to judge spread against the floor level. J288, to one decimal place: -36.0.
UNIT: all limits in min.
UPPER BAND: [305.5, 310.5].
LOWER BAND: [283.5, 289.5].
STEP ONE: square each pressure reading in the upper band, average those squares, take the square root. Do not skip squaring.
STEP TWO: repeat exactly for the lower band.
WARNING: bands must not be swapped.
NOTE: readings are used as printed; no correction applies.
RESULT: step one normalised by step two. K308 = 2.6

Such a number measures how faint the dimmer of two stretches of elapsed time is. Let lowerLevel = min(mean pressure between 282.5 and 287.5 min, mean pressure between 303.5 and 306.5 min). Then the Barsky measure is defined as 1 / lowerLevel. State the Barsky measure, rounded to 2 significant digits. 0.063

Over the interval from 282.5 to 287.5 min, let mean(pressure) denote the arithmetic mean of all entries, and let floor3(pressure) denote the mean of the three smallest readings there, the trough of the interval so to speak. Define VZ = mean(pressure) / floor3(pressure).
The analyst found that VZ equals 1.013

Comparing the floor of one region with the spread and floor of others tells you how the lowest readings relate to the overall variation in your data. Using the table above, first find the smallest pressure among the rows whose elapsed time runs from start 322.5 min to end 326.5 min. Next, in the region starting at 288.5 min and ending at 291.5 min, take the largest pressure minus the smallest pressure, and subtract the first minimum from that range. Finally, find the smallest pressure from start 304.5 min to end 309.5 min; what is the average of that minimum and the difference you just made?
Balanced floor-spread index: 2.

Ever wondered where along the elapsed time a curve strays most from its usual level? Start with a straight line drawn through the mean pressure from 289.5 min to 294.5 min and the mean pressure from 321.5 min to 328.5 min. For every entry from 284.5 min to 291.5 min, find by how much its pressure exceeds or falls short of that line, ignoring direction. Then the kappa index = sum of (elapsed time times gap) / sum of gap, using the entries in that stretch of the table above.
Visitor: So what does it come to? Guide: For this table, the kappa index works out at 287.6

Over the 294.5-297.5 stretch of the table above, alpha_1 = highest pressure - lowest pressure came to 6.7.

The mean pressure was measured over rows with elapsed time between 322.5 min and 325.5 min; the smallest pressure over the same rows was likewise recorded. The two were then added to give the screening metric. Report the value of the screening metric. 73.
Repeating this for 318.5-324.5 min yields 76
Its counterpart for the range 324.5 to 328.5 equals 72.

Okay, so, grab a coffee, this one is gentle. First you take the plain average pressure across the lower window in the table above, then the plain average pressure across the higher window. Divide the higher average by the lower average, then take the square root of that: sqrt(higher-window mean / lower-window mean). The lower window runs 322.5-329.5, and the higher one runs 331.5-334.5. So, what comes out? 1.05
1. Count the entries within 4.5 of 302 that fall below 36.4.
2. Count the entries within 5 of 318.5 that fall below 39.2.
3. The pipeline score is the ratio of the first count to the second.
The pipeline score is 0.2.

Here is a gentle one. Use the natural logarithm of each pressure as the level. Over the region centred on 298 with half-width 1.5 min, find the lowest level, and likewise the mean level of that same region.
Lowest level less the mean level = -0.080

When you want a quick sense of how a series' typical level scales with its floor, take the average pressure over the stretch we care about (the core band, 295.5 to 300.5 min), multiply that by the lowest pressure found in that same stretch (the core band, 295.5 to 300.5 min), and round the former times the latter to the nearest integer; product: 954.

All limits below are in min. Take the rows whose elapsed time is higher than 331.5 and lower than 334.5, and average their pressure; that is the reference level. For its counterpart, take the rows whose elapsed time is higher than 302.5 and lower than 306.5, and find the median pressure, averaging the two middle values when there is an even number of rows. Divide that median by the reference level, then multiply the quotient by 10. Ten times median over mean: 10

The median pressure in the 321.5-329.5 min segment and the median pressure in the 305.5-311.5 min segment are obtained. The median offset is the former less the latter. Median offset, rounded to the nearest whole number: -3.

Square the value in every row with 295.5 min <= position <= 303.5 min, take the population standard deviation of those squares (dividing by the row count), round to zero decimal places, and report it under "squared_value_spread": 225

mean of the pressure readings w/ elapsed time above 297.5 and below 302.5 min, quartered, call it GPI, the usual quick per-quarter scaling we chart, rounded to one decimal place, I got 9.2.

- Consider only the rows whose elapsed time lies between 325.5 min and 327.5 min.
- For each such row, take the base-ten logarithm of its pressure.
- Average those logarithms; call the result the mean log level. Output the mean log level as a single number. 1.56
